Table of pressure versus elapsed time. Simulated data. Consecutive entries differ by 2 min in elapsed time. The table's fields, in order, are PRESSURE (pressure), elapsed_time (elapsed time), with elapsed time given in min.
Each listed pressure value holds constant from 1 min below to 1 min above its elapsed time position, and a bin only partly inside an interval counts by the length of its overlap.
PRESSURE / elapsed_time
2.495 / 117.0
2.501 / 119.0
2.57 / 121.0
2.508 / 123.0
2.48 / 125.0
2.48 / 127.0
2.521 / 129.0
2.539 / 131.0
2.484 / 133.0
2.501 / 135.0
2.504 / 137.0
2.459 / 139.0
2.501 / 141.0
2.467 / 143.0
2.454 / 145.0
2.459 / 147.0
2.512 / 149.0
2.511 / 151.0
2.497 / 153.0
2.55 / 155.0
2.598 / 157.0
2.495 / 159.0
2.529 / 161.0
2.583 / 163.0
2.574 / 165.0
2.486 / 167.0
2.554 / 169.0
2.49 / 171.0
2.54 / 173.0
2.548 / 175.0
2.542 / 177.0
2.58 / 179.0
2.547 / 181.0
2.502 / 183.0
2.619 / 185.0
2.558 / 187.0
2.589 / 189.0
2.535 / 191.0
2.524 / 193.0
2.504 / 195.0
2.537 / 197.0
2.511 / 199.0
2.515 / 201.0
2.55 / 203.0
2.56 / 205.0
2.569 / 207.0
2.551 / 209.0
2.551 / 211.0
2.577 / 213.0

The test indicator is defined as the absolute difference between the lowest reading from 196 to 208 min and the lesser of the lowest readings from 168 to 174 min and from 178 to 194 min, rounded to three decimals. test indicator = 0.021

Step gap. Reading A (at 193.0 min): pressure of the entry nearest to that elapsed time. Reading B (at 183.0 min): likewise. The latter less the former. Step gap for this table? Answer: -0.02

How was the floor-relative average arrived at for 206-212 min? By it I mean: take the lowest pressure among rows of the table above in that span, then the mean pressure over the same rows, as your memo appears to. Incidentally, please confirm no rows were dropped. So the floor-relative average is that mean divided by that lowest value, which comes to 1.00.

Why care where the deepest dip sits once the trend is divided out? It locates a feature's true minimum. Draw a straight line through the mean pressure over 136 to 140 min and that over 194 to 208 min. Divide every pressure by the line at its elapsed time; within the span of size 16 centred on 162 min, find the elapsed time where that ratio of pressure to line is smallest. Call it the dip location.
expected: 167.0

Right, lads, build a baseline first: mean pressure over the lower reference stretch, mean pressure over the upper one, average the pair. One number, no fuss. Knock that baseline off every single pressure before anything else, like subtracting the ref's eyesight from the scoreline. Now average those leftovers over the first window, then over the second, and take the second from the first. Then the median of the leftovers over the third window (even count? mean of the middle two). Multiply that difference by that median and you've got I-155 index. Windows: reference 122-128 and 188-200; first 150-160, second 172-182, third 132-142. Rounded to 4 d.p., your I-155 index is 0.0002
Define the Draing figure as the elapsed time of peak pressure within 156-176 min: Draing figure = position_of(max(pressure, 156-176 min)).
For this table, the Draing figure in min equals 157.0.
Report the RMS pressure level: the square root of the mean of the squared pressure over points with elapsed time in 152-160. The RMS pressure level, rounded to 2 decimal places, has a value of 2.54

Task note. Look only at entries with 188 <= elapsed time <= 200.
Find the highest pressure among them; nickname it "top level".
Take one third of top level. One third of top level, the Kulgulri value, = 0.863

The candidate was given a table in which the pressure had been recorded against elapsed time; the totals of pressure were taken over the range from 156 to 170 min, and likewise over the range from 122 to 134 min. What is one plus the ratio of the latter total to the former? 1.84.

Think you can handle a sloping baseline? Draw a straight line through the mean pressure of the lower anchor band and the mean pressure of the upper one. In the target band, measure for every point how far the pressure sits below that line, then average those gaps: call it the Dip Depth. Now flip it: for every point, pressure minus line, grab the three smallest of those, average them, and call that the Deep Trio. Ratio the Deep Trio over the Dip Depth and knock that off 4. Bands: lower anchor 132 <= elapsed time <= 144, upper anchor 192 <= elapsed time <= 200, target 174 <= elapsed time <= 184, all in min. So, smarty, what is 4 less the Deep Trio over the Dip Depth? 4.6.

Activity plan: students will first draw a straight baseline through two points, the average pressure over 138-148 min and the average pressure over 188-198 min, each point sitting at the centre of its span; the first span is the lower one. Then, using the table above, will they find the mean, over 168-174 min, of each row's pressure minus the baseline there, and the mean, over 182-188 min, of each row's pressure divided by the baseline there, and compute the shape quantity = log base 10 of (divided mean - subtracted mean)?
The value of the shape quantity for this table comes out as -0.0034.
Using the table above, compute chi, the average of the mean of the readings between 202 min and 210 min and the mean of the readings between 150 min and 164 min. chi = 2.55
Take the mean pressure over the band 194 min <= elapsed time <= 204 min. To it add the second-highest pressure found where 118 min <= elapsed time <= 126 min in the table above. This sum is 5.03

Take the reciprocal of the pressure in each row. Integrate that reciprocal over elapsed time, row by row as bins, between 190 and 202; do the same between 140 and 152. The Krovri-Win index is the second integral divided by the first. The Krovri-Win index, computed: 1.0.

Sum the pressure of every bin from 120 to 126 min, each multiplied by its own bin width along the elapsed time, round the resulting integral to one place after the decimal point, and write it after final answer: 15.1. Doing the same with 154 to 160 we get 15.3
